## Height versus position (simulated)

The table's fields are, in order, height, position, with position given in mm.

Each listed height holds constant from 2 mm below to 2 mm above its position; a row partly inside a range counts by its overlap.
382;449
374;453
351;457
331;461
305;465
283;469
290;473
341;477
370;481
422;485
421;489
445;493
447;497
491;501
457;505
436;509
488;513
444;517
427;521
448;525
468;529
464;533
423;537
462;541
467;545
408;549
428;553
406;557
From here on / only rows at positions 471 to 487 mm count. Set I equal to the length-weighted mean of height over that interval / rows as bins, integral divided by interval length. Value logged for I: 356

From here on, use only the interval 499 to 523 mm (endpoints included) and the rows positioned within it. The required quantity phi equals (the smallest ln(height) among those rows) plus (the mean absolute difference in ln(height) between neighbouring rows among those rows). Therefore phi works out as 6.13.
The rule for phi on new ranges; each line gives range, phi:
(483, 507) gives 6.09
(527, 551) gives 6.08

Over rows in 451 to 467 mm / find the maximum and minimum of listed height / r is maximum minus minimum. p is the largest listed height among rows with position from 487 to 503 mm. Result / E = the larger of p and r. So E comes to 491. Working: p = 491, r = 69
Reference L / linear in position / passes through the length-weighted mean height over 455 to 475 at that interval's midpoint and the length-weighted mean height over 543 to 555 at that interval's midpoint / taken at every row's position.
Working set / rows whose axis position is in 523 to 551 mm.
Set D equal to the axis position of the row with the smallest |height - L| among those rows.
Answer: 537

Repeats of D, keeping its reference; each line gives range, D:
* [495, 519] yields 517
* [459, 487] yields 465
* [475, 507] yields 477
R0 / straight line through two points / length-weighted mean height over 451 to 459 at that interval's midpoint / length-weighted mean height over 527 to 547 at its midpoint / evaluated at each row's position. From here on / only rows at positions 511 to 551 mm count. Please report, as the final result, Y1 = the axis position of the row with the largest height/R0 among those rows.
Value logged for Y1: 513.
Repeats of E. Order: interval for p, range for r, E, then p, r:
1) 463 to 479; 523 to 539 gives 341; 341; 45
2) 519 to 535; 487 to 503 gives 468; 468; 70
